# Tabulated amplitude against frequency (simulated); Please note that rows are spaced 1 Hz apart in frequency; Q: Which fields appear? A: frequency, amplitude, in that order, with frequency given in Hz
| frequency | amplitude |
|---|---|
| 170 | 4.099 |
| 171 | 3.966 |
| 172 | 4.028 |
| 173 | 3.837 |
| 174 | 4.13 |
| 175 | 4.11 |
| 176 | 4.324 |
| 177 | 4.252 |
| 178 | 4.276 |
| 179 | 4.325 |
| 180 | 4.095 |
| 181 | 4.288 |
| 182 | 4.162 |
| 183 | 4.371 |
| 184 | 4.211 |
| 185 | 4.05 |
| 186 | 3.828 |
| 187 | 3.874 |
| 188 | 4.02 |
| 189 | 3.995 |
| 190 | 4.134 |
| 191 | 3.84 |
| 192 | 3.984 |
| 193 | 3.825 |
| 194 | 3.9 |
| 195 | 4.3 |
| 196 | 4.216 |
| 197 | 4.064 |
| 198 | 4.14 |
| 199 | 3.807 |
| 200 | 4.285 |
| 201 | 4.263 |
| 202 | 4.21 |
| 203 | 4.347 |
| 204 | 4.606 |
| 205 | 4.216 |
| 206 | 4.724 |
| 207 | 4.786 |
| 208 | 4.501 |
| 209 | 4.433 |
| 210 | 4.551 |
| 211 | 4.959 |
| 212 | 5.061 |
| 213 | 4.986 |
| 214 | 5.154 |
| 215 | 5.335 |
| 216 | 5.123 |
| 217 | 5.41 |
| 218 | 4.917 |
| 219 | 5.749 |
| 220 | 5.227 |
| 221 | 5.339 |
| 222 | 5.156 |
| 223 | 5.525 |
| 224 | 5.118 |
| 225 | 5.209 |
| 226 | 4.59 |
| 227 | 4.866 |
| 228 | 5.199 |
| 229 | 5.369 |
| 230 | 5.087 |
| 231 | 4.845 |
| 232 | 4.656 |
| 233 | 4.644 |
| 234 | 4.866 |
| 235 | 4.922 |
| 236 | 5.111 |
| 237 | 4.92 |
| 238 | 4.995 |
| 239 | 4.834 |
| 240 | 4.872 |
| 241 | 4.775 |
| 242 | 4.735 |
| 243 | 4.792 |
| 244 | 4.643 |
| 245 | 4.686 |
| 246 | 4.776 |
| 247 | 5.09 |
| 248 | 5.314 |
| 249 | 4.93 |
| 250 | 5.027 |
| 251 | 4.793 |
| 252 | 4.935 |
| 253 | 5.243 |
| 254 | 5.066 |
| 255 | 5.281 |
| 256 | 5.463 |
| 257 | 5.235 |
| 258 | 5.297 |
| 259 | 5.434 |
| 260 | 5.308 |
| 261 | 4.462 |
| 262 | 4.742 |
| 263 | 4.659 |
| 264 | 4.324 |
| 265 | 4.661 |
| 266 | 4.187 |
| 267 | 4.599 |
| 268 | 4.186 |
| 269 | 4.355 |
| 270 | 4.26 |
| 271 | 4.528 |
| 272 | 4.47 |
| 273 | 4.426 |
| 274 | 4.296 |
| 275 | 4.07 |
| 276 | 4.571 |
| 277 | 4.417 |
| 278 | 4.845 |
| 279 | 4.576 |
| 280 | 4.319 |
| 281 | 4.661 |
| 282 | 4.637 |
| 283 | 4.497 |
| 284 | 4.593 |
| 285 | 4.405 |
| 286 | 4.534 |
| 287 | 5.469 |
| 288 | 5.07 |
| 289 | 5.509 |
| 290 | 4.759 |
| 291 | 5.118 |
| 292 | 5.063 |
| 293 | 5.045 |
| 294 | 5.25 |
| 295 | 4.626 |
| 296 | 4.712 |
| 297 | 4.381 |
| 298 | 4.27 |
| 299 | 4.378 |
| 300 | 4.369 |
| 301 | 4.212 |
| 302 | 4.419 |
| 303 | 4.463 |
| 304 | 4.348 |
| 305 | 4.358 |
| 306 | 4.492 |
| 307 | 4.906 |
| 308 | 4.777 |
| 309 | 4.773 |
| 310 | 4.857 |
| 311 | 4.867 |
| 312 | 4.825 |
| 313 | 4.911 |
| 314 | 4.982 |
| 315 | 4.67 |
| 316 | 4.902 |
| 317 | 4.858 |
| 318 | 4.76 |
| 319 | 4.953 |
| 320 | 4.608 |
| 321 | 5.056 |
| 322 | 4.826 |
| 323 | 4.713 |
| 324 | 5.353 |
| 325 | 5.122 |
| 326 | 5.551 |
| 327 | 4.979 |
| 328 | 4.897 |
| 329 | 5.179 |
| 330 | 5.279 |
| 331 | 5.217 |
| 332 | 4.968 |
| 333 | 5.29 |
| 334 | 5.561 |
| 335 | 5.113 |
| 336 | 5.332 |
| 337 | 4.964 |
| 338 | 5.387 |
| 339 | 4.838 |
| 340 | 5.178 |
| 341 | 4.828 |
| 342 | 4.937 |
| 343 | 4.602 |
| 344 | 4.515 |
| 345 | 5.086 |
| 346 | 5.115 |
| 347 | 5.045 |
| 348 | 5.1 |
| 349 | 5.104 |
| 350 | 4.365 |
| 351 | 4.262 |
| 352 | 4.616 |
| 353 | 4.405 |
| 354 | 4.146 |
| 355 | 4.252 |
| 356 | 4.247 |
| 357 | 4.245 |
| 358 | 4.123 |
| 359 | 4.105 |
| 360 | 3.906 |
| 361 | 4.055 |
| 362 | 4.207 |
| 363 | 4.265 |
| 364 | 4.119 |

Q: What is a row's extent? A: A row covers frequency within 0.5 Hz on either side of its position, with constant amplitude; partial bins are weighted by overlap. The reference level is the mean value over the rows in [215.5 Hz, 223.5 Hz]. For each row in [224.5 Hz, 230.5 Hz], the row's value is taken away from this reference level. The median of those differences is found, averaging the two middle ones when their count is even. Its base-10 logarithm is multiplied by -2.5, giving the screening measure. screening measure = 2.0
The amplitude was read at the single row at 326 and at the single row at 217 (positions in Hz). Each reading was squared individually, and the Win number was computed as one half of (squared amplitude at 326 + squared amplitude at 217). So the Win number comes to 30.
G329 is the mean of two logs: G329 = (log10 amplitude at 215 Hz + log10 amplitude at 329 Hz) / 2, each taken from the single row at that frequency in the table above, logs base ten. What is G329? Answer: 0.72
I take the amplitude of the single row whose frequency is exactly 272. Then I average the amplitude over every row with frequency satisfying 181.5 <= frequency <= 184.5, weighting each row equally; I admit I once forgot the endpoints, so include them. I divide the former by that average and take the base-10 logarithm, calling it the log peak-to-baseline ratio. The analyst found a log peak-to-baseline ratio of 0.02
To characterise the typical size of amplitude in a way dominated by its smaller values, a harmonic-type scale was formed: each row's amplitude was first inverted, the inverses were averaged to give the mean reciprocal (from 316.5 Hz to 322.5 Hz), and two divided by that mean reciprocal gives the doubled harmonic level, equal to 9.7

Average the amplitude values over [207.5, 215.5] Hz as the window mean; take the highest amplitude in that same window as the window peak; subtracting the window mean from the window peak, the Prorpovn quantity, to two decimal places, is 0.46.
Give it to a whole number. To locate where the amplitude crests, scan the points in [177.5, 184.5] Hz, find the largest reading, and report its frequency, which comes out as 183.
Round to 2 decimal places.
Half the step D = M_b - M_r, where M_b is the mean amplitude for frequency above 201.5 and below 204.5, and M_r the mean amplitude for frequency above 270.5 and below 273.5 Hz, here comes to -0.04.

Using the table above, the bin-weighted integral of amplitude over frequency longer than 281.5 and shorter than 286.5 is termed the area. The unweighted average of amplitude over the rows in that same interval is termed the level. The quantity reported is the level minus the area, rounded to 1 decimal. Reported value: -18.1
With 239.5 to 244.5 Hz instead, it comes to -19.1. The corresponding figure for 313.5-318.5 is -19.3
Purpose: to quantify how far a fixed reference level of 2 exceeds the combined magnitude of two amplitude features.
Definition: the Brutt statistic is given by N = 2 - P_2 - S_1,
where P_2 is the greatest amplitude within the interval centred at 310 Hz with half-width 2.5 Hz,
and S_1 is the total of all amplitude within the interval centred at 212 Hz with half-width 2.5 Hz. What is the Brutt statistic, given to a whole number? -28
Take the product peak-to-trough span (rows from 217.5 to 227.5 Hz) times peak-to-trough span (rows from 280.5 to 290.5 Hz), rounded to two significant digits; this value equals 1.3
